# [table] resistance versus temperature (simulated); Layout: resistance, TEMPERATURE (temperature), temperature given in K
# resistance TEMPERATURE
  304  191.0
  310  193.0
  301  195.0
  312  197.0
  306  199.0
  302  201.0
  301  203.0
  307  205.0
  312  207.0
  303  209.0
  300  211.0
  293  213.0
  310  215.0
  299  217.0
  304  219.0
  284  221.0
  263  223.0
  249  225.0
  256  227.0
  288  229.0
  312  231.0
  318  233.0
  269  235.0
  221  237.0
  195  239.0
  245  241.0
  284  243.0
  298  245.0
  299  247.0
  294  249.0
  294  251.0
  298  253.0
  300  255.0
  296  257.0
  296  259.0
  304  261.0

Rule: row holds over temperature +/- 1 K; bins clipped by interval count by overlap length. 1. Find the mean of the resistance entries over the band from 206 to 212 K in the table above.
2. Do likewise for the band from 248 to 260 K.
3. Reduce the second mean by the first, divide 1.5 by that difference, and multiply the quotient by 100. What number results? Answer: -17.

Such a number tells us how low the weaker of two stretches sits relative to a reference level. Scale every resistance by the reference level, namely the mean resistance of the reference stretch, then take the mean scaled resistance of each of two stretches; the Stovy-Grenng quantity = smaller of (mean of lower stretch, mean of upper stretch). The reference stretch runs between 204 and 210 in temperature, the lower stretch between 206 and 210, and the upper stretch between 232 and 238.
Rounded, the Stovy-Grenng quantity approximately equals 0.876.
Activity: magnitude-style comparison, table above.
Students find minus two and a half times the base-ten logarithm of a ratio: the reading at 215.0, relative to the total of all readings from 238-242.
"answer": 0.38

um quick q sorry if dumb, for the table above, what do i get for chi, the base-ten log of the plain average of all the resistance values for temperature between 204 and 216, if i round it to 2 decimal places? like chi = 2.48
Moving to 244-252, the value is 2.47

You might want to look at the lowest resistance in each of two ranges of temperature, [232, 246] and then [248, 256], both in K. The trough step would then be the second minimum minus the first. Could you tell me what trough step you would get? 99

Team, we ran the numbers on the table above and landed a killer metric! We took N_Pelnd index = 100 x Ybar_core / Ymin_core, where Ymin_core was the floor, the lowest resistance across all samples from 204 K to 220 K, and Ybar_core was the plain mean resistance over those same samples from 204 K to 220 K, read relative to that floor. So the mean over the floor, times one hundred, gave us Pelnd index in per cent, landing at 104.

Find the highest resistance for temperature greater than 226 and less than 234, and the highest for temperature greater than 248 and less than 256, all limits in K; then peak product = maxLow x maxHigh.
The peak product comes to 95400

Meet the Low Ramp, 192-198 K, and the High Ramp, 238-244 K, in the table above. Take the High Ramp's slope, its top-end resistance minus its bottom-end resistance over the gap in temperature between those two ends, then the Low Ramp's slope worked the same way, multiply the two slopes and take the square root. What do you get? 3.34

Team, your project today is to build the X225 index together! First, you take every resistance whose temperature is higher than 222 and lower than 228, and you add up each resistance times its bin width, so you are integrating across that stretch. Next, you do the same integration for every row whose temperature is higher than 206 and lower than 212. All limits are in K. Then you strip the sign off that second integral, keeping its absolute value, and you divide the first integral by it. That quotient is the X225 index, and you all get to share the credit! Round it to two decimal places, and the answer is 0.84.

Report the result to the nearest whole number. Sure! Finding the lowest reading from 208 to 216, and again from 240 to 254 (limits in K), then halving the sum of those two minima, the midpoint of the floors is 269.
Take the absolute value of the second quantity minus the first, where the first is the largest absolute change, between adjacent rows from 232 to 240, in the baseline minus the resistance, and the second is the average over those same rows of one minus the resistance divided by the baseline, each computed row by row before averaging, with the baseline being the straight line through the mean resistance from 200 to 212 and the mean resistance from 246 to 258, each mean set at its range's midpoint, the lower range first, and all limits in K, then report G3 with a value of 49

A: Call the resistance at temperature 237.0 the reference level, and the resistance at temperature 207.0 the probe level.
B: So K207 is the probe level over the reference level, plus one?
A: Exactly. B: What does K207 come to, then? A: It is 2.41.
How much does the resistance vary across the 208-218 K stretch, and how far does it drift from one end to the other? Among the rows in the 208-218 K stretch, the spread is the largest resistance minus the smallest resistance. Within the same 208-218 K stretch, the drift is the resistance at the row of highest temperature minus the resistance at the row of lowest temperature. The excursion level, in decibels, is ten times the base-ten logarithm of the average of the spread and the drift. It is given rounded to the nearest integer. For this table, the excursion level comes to 8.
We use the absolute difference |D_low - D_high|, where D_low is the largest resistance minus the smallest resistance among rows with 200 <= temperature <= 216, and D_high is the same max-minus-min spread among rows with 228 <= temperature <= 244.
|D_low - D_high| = 104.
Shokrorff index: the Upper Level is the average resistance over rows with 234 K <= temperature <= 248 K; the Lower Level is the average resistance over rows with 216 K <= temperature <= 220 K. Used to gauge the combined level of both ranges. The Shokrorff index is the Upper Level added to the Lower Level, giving 560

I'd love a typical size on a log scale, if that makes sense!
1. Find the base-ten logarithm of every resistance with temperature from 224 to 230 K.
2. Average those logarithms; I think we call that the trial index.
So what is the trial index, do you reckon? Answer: 2.42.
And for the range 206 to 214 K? 2.48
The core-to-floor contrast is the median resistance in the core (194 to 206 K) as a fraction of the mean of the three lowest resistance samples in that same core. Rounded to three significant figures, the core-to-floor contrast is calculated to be 1.01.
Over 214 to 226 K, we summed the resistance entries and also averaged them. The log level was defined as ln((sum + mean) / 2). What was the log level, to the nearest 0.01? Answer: 6.90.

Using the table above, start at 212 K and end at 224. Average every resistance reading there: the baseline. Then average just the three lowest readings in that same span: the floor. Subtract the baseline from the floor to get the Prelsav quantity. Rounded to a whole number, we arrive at -12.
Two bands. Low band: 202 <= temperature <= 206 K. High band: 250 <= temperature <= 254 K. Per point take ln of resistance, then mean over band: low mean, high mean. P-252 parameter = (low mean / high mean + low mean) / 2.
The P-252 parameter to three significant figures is 3.36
